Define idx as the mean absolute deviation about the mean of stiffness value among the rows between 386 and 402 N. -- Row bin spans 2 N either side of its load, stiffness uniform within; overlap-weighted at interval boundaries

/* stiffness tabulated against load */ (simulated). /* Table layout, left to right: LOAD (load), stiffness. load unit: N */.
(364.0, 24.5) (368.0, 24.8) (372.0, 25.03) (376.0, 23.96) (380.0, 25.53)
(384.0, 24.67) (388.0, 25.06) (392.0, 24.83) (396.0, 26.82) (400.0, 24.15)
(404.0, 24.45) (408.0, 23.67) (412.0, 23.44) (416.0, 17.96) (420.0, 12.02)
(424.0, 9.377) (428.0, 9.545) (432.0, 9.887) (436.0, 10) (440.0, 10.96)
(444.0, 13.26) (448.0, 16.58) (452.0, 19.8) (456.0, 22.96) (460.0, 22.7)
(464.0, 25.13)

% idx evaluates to 0.8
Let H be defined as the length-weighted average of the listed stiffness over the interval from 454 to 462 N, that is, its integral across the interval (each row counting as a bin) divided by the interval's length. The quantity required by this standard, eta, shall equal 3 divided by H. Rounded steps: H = 22.8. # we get 0.131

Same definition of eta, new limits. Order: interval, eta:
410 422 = 0.168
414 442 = 0.263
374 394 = 0.121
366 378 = 0.122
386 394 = 0.120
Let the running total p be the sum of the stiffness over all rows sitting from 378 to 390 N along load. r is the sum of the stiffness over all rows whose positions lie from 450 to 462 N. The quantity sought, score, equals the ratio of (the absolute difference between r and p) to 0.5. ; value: 20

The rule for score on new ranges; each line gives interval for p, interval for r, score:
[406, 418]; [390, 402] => 21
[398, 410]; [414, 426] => 66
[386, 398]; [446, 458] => 35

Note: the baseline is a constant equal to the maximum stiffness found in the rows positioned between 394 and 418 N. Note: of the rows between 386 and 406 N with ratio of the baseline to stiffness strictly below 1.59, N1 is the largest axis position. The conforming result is 404.0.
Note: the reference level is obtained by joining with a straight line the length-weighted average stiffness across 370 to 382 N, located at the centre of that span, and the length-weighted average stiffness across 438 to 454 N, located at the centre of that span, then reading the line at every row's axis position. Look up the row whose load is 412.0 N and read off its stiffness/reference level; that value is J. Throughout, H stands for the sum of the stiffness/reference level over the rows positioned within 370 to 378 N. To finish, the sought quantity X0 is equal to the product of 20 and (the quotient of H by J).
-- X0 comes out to 33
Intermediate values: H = 1.95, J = 1.18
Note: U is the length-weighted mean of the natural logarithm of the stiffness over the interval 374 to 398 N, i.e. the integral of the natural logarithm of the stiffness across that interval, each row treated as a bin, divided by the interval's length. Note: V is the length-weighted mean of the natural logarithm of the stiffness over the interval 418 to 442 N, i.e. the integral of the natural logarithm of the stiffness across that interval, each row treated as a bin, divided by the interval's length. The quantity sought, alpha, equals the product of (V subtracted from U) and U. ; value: 3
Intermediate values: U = 3.2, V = 2.33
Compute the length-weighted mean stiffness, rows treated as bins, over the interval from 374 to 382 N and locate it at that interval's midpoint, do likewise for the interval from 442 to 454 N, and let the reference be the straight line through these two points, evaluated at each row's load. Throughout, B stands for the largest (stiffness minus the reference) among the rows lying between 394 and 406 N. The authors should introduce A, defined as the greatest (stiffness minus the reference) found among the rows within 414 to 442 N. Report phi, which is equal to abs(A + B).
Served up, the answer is 1.8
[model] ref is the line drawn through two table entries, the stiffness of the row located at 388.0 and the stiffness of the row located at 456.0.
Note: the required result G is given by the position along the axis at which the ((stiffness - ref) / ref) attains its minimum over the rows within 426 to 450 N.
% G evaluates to 428.0 N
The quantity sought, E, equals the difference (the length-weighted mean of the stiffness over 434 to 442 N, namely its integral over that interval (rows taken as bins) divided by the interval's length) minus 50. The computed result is -40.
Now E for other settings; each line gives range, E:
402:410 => -26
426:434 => -40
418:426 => -39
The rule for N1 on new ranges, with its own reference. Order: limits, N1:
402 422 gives 416.0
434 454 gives 452.0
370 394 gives 392.0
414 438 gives 416.0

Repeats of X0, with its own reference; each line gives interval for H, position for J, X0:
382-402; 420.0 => 173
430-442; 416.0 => 40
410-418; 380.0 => 40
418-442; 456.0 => 43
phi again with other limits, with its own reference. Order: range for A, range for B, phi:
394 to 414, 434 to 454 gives 7.9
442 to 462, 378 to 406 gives 11.7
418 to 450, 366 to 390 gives 1.5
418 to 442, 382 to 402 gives 2.3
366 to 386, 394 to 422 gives 5.2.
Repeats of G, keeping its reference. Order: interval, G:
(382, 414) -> 412.0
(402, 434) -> 424.0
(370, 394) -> 376.0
